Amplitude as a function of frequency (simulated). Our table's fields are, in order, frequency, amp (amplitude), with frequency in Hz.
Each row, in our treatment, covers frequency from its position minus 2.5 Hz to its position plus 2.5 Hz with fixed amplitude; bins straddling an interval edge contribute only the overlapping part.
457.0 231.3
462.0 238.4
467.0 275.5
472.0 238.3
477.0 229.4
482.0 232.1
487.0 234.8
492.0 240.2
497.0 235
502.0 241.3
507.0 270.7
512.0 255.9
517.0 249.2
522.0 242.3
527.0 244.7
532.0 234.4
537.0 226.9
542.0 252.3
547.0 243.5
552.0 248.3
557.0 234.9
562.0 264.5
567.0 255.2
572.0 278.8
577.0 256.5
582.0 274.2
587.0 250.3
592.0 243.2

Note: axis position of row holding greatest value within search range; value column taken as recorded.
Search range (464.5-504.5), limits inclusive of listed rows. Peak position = 467.0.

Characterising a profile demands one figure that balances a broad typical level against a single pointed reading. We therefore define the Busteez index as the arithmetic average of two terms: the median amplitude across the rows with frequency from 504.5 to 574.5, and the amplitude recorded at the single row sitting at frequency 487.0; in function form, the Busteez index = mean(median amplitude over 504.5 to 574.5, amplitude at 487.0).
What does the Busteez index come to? 242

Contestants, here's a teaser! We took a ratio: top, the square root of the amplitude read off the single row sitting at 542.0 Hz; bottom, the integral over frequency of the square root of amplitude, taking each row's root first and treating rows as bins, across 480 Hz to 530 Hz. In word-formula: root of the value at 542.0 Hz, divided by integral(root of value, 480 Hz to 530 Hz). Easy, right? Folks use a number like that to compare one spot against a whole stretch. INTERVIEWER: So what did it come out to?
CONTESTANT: 0.0203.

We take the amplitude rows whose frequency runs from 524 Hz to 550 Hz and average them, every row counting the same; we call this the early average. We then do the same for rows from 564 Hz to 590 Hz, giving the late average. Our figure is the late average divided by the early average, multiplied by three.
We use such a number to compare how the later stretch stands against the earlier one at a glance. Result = 3.28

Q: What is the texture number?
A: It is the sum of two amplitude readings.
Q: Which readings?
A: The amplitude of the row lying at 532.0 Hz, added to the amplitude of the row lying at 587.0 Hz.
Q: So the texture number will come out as 485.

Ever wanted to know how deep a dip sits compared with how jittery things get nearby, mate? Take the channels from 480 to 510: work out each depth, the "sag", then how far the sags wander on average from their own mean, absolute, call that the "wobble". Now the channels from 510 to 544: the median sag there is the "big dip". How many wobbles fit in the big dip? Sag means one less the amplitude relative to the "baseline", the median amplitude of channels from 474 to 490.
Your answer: -1.3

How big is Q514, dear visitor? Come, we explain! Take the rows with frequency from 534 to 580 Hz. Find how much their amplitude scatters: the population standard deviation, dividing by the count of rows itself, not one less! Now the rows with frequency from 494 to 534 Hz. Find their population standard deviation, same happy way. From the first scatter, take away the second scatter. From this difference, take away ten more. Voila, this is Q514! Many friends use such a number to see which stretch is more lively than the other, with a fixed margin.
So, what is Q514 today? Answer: -6.7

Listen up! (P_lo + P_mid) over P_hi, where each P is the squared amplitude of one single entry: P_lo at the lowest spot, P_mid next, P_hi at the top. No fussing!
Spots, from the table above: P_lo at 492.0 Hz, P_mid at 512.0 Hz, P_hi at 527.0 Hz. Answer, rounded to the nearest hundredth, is 2.06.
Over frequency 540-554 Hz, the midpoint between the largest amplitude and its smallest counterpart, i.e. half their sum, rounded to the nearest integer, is 248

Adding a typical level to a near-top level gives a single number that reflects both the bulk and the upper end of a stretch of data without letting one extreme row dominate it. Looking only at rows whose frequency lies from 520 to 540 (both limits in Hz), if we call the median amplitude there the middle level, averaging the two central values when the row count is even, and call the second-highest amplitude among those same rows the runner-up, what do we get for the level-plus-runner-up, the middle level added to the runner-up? 481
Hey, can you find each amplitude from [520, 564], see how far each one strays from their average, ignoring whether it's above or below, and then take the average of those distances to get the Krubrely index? 7.93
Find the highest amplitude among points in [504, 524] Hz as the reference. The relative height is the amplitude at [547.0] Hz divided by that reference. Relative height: 0.90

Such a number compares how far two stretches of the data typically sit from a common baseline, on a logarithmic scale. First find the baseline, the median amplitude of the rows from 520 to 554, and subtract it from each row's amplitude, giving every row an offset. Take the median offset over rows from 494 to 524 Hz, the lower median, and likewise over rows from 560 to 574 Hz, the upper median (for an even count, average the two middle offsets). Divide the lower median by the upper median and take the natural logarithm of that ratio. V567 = -2.2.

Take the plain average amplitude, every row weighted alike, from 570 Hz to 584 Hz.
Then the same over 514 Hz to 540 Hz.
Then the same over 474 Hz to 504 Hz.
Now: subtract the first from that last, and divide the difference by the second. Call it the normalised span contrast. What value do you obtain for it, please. -0.14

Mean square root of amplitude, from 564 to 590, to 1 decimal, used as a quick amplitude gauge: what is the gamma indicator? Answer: 16.2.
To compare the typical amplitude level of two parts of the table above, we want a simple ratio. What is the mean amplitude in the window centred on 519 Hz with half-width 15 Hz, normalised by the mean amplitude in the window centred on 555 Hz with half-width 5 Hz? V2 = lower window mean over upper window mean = 1.03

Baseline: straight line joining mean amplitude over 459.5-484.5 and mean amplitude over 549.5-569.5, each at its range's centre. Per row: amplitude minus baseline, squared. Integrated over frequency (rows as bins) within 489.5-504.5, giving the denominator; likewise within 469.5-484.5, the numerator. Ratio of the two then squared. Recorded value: 6.3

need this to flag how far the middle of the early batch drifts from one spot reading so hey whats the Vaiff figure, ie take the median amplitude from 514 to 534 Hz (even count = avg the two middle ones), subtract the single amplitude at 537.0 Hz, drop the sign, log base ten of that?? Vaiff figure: 1.22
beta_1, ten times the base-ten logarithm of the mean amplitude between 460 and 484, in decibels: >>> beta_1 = 23.9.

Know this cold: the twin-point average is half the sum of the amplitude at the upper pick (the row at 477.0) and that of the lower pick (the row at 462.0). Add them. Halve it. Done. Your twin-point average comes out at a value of 233.9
